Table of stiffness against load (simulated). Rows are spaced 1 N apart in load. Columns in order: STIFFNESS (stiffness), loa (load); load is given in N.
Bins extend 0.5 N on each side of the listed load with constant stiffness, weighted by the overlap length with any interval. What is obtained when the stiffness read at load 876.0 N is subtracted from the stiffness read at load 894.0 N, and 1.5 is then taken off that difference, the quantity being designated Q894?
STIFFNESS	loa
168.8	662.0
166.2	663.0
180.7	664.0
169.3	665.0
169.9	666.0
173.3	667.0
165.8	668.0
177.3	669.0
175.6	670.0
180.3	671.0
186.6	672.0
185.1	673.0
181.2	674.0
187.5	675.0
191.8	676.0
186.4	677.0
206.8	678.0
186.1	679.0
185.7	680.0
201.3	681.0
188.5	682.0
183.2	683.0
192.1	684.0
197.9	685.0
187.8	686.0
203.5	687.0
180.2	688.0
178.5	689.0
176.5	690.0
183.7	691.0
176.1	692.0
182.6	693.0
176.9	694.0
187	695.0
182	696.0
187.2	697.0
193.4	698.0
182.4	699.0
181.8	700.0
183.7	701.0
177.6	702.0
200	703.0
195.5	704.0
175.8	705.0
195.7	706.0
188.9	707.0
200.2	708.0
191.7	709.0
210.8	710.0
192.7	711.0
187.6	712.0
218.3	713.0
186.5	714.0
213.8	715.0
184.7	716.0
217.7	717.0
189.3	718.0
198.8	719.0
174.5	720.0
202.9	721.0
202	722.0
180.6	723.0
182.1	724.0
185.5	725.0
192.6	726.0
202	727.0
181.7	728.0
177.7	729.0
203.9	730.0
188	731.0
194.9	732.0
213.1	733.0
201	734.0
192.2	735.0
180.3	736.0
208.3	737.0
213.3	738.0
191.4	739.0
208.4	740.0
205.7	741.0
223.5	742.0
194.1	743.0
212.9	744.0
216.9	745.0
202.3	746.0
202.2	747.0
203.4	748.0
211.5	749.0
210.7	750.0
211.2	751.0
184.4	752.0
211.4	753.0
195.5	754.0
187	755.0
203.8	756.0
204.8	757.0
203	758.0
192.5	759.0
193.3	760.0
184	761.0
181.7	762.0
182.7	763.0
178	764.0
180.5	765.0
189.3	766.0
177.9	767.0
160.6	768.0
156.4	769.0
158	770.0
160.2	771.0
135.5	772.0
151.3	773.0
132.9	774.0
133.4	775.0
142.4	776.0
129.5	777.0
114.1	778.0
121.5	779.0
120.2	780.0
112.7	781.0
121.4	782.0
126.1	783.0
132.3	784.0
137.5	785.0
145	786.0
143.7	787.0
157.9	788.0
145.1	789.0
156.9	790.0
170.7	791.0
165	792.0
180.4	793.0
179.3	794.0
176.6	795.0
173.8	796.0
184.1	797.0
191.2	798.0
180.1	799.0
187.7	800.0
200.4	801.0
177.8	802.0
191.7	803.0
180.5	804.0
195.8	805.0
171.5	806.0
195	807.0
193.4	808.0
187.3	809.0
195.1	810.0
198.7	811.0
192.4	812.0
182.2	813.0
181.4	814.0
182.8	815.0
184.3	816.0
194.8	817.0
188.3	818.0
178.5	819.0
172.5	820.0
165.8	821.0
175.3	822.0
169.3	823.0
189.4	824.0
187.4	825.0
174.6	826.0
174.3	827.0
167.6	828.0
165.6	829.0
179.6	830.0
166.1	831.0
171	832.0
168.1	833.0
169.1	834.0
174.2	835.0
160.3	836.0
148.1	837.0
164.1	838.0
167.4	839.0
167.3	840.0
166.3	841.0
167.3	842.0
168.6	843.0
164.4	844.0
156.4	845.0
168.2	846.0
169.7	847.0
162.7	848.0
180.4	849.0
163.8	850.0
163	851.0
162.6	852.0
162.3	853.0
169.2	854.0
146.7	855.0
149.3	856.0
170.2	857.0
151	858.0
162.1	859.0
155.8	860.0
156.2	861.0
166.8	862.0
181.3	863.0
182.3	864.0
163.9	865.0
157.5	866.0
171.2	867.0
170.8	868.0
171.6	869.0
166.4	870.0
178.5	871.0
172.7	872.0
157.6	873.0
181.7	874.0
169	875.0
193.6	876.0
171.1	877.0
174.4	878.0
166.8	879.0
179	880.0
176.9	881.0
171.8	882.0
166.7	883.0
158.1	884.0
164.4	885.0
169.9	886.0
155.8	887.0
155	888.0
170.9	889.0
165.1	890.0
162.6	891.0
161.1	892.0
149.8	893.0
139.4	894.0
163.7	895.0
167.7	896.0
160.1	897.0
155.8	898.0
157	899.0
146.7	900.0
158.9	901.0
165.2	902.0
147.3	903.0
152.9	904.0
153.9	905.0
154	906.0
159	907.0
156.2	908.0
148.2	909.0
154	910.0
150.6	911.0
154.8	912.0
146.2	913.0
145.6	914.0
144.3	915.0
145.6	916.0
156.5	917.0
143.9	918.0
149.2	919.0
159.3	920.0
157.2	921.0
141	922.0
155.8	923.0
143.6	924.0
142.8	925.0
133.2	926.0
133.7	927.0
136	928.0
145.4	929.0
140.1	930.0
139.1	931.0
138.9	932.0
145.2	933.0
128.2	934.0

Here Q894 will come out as -56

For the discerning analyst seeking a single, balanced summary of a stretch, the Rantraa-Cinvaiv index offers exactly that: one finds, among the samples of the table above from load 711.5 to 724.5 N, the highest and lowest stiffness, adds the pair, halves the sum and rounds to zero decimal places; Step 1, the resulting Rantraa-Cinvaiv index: 196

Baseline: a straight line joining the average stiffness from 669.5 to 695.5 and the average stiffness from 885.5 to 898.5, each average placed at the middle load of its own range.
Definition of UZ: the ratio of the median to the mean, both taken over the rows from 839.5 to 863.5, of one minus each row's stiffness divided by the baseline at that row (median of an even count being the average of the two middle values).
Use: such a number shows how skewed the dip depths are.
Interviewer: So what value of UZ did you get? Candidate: 1.3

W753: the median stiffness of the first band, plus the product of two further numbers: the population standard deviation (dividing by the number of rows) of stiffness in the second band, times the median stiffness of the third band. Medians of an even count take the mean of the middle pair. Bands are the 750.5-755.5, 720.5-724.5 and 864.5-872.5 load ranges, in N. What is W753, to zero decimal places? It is 2003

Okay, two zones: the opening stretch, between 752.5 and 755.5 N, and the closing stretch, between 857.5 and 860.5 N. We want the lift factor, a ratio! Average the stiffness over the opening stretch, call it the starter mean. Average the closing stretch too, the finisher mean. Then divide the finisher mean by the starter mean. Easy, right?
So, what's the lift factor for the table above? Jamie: 0.79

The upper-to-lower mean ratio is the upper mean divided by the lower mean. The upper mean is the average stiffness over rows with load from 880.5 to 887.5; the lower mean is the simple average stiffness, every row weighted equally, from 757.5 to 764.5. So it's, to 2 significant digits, 0.88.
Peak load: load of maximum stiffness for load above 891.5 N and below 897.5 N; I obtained 896.0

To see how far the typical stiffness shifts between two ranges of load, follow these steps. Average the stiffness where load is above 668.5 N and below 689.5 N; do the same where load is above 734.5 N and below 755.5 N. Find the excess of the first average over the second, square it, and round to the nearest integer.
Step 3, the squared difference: 237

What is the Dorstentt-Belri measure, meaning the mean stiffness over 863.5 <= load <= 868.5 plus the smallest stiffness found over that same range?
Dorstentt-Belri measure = 327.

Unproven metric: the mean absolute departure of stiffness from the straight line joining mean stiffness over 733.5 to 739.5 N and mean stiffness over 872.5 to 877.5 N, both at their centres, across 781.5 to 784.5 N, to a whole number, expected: 63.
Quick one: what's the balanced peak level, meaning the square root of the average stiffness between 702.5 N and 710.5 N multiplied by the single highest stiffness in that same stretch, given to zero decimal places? 203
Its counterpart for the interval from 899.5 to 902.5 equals 161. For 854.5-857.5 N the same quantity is 163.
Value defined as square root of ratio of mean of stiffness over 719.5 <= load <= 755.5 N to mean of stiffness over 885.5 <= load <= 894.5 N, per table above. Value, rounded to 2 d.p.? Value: 1.12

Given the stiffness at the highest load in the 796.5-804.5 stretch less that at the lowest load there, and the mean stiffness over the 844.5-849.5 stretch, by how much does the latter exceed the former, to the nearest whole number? 171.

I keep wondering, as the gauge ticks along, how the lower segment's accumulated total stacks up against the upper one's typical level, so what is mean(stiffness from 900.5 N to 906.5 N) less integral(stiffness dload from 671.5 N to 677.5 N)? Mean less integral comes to -963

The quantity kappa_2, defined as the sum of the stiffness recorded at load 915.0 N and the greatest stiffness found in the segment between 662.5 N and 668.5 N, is 325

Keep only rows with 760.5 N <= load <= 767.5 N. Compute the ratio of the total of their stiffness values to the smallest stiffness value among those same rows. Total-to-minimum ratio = 7.2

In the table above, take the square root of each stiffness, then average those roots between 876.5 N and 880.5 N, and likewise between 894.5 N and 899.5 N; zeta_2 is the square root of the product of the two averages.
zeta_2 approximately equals 12.9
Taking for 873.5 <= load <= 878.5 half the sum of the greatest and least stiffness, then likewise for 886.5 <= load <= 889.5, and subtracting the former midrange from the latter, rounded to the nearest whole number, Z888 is -18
